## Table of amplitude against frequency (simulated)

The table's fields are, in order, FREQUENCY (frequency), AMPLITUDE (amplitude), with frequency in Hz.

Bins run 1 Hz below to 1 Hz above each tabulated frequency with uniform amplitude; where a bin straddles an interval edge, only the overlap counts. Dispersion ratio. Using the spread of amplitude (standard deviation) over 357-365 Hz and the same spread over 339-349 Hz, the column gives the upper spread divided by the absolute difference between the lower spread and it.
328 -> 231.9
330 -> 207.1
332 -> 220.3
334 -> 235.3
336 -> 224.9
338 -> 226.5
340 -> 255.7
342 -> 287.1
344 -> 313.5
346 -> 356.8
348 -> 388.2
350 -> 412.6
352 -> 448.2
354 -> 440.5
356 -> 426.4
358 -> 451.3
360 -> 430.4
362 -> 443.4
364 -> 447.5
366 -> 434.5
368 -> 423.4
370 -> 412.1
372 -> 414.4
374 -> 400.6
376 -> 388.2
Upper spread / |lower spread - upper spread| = 0.2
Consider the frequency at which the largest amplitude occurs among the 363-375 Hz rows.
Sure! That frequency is 364 Hz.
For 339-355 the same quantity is 352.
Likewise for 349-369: 358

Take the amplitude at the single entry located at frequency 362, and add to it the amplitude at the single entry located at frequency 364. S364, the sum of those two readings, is 891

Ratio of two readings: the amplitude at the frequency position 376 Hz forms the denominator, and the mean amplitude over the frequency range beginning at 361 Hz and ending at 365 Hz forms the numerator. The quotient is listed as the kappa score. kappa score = 1.1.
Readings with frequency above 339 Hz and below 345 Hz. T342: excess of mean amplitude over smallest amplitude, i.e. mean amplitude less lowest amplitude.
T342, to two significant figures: 30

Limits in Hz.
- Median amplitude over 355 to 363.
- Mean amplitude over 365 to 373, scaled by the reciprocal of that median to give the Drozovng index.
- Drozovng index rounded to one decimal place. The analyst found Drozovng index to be 1.0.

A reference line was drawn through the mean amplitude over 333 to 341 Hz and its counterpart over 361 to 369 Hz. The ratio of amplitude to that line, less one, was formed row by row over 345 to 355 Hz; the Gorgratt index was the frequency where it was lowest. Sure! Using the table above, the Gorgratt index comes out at 346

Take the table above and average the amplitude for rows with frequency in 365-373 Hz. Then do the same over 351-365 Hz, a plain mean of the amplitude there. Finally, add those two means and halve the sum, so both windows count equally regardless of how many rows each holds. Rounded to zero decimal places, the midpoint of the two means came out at 431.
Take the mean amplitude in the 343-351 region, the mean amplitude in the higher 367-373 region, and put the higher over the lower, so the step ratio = 1.1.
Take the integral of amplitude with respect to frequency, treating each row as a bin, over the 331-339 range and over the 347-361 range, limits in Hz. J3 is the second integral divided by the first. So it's 3.3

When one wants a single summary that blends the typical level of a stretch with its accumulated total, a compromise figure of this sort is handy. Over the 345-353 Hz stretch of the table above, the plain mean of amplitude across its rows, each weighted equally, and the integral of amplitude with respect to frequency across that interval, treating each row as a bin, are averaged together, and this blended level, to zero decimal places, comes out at 1807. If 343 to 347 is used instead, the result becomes 838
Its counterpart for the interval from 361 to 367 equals 1546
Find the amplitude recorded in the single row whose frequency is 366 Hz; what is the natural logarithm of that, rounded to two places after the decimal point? 6.07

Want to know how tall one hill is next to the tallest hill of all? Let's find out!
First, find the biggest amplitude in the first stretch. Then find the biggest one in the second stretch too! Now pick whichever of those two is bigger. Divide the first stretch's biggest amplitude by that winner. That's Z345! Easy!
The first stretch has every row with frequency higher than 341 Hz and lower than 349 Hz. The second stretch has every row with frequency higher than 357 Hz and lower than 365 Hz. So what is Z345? 0.86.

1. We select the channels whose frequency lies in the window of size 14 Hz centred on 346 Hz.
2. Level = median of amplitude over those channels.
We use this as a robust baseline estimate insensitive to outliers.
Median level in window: 357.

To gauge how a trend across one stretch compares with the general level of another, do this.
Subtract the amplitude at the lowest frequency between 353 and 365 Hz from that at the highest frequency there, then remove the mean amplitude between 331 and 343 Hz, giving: -235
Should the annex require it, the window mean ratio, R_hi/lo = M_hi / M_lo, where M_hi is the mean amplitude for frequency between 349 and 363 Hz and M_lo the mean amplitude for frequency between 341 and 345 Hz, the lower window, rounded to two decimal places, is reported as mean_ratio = 1.45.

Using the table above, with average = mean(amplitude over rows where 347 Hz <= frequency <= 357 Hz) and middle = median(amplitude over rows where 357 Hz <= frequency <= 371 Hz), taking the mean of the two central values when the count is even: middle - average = 11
